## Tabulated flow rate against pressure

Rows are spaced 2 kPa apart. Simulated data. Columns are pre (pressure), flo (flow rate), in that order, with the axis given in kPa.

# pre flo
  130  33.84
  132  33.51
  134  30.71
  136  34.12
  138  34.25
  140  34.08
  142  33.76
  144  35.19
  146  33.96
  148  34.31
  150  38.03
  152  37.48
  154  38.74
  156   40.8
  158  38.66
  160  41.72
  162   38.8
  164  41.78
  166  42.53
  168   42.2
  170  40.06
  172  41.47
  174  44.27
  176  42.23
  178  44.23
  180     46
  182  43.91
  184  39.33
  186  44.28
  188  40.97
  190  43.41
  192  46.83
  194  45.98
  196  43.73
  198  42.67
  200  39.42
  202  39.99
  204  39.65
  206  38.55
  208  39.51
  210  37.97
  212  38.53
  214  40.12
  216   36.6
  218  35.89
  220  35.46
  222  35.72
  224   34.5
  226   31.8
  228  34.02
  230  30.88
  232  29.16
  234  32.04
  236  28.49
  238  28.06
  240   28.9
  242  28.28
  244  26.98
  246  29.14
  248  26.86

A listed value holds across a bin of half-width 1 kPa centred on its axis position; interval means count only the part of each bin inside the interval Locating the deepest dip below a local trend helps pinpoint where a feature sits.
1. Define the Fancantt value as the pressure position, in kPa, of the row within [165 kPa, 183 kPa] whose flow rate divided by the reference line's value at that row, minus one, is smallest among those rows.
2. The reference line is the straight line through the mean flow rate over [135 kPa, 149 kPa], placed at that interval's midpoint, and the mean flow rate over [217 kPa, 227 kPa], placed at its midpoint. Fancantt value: 170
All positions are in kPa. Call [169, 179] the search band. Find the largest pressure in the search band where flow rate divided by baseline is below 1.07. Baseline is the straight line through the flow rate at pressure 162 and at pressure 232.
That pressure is 170 kPa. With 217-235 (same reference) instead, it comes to 232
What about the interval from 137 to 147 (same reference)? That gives 146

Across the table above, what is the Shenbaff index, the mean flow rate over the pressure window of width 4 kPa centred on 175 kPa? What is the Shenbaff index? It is 43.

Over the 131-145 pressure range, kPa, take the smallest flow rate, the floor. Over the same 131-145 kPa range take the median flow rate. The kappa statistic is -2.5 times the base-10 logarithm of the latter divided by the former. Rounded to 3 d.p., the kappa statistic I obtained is -0.113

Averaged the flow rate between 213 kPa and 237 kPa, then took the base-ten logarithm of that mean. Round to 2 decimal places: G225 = 1.53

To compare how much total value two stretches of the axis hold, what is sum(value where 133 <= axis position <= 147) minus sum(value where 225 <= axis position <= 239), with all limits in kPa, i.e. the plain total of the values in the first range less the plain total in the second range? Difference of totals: 22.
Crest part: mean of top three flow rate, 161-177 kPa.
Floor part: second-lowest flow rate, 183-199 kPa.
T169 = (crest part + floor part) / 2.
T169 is 42.0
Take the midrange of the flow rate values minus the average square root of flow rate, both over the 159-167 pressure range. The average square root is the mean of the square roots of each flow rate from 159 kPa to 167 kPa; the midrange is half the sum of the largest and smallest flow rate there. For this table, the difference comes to 34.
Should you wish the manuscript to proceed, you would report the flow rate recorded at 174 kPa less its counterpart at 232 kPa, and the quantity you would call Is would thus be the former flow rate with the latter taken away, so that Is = 15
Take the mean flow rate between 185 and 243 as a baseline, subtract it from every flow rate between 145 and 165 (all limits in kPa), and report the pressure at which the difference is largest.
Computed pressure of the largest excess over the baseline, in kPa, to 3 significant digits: 164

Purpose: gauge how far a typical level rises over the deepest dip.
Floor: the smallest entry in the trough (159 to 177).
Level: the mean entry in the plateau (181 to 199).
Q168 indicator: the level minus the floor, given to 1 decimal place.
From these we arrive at 4.7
